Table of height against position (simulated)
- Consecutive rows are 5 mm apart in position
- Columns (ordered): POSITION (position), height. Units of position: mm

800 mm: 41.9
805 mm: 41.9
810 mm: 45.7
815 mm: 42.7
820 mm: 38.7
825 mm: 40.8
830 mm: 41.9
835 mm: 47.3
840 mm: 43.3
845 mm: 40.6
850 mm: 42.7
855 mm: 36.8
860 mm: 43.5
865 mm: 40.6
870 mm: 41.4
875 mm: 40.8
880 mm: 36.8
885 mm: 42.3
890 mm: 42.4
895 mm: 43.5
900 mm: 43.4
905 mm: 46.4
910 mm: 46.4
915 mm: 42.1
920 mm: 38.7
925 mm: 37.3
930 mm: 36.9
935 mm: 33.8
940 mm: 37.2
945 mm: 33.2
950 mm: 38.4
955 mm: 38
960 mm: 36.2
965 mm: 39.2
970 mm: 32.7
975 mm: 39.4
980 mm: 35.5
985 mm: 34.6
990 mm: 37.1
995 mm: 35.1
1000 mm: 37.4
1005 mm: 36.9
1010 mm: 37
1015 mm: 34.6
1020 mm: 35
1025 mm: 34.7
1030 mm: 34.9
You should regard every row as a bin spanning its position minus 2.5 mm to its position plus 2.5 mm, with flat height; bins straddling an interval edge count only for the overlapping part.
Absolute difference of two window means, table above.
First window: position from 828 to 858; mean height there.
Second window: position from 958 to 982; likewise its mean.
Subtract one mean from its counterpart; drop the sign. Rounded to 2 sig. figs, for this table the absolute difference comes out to 5.5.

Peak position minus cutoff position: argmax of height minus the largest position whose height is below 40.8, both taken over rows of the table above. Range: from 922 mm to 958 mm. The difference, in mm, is -5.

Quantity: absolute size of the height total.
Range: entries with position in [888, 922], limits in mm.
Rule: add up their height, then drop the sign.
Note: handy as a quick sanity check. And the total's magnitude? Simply 303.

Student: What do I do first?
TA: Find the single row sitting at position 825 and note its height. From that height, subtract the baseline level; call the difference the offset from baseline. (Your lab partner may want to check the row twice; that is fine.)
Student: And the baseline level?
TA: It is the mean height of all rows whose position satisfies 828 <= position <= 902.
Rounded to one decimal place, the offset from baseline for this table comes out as -1.0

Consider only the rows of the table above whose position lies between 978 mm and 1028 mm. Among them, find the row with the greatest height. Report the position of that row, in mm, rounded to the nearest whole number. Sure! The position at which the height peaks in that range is 1000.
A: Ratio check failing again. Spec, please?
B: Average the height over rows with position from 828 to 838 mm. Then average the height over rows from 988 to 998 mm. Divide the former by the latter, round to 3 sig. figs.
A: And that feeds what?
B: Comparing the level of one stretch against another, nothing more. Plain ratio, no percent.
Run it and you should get 1.24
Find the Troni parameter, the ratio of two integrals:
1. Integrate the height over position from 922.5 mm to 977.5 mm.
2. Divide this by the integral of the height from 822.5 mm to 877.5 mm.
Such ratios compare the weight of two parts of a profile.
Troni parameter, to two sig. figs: 0.88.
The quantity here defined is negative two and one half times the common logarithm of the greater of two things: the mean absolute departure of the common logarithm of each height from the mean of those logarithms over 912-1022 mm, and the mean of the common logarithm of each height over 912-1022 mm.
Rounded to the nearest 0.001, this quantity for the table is -0.485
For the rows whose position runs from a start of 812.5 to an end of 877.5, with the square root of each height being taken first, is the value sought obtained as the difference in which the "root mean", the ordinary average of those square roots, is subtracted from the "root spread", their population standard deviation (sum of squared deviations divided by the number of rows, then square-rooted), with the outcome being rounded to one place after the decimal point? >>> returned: -6.3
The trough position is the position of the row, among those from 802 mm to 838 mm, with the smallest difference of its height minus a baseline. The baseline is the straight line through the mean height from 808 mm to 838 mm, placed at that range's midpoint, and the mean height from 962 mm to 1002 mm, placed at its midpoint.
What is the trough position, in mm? 820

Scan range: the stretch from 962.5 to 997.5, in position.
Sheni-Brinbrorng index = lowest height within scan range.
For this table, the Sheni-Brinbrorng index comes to 32.7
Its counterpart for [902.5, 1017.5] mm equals 32.7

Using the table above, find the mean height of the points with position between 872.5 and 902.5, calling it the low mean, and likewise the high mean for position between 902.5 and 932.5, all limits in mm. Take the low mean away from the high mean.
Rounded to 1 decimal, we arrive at -0.2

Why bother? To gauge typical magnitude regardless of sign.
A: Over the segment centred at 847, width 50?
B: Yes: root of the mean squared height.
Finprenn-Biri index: 42.0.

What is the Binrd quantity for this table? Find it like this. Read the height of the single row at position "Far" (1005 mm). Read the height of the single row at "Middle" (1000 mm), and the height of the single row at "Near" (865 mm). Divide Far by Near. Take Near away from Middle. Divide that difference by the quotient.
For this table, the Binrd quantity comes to -4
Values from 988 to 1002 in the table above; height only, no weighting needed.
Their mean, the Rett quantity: 36.5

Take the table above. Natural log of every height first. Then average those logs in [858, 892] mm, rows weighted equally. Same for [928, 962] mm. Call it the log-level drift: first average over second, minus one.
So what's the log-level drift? 0.035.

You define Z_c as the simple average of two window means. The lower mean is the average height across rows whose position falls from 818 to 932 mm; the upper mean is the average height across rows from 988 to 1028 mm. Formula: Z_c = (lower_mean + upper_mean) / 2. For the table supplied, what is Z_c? 38.74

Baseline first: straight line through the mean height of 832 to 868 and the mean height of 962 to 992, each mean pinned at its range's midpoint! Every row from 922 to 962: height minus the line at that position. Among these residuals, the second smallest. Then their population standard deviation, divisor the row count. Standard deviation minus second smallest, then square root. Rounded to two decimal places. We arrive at 2.53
